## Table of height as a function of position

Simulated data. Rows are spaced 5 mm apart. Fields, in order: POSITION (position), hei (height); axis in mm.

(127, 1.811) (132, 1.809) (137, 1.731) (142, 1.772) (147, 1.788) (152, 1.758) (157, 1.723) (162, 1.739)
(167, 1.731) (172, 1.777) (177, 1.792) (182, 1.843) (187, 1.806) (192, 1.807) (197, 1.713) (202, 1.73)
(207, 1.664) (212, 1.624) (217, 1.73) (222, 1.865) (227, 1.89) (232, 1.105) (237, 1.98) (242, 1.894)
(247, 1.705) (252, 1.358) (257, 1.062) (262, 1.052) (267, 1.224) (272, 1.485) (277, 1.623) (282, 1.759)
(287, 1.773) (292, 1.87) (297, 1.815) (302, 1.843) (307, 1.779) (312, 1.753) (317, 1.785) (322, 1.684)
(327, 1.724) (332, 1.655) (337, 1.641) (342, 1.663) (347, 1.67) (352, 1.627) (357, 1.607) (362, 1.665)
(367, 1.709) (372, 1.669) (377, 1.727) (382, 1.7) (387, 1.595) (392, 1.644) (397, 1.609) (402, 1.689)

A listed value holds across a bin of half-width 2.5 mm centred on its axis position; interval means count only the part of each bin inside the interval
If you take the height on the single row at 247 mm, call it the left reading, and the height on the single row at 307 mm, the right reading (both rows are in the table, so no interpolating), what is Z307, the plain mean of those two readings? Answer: 1.74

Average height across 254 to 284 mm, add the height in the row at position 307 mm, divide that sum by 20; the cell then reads 0.157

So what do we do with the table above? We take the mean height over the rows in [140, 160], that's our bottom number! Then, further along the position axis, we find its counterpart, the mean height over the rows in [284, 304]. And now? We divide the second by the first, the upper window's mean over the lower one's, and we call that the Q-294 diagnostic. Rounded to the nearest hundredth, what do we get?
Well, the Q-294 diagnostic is 1.04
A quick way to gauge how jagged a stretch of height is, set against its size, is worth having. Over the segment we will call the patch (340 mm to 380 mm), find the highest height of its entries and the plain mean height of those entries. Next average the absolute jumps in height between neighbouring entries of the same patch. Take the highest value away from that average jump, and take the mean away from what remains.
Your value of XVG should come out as -3.36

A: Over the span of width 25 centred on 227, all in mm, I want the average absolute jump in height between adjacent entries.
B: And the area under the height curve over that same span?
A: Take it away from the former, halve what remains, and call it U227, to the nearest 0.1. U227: -21.2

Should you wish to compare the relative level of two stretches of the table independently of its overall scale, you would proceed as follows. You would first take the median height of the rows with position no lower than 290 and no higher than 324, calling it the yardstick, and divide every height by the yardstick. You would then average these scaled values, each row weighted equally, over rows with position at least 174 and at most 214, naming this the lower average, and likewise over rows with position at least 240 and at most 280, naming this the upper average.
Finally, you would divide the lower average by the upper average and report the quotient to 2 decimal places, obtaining 1.23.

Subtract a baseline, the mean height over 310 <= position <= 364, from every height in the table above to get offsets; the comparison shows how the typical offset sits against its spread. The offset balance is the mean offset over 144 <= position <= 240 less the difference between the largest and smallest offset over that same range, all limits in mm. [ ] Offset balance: -0.81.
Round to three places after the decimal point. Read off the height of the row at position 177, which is 1.792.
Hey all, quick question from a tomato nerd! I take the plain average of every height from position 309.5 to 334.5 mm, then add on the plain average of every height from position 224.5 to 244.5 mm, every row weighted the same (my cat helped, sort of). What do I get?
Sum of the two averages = 3.44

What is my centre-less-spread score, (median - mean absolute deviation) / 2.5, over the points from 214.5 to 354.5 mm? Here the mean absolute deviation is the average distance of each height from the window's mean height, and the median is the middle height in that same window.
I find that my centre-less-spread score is 0.61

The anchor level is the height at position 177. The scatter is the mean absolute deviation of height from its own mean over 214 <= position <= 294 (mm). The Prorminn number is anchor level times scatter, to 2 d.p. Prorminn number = 0.50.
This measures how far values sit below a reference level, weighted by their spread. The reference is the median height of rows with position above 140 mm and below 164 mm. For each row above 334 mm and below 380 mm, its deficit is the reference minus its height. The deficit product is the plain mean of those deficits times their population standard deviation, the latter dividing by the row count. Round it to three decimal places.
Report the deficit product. 0.003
